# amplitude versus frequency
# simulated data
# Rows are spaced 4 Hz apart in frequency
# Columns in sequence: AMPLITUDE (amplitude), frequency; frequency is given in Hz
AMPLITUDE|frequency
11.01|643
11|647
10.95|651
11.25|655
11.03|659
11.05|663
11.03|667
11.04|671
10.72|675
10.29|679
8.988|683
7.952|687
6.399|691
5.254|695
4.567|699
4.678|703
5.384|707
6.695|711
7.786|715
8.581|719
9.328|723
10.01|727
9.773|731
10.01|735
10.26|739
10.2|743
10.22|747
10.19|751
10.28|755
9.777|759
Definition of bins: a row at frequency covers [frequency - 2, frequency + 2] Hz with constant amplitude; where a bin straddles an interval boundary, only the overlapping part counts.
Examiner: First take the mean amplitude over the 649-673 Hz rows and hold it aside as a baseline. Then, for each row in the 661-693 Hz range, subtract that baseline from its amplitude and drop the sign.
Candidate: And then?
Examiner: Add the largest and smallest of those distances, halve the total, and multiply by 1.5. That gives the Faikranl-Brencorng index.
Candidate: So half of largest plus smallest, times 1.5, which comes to 3.5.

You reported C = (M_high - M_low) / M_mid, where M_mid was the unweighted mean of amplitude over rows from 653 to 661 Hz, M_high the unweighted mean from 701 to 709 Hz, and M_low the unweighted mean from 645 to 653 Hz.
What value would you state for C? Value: -0.5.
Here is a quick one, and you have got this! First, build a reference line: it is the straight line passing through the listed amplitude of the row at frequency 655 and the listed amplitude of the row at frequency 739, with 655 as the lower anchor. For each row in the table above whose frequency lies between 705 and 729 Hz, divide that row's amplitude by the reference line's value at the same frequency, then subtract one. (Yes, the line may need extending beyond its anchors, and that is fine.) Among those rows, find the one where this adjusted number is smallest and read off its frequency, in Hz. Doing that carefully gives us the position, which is 707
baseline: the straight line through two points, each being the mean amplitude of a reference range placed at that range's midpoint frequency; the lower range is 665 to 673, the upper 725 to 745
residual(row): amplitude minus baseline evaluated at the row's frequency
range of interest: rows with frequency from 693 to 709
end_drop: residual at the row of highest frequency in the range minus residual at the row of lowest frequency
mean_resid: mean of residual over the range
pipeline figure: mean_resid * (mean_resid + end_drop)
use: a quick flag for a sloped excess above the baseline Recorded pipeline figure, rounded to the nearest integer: 29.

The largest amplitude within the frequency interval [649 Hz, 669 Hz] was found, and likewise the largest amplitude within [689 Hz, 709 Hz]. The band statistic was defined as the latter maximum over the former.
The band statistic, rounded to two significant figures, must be 0.57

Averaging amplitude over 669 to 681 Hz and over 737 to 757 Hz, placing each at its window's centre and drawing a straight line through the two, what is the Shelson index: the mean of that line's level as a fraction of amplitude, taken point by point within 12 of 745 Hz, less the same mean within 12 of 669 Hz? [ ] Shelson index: 0.0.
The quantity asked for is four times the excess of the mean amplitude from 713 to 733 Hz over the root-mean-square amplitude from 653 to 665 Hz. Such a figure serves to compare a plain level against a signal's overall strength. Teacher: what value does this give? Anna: -8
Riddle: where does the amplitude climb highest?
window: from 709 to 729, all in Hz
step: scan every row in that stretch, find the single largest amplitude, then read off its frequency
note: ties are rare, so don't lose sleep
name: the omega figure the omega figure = 727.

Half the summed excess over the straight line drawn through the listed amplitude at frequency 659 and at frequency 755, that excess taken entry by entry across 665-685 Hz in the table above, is -1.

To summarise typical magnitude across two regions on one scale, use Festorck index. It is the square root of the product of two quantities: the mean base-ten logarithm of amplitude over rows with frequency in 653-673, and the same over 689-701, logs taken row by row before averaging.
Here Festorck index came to 0.87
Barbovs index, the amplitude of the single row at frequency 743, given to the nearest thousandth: 10.200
